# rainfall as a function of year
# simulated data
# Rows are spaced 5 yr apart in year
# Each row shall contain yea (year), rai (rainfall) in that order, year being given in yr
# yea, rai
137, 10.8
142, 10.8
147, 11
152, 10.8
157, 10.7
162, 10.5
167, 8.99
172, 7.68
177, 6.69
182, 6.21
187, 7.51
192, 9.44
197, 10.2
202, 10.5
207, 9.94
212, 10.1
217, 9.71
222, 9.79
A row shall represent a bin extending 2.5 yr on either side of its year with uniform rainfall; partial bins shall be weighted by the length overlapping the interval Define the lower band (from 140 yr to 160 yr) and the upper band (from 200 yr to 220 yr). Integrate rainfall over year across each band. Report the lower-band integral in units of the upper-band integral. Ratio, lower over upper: 1.1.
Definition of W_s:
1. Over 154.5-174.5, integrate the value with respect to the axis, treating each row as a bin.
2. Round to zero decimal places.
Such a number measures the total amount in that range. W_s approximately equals 189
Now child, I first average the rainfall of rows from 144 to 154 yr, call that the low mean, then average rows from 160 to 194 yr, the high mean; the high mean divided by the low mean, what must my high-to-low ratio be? 0.7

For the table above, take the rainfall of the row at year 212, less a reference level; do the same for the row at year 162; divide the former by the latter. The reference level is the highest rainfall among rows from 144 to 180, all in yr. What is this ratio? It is 1.8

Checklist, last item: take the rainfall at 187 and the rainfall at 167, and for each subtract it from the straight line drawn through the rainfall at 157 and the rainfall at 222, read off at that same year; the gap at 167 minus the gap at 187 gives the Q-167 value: -1.2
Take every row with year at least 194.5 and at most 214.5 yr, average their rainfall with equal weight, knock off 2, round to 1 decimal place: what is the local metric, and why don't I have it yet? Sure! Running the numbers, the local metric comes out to 8.2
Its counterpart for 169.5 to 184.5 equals 4.9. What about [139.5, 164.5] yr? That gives 8.8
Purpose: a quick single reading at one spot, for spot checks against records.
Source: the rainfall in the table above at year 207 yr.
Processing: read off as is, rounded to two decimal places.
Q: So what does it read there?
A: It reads 9.94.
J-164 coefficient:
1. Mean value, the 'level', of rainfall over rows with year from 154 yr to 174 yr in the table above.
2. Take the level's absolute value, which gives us 9.5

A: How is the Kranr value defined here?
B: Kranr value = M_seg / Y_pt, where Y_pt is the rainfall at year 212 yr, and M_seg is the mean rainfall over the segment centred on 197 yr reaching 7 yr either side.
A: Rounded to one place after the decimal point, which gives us 1.0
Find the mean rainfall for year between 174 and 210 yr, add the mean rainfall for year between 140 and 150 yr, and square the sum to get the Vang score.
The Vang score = 382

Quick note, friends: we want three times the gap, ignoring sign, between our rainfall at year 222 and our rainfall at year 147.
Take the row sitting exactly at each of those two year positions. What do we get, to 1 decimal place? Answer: 3.6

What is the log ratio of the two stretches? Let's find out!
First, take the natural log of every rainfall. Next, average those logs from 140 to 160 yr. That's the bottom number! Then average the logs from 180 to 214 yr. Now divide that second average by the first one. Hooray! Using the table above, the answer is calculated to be 0.92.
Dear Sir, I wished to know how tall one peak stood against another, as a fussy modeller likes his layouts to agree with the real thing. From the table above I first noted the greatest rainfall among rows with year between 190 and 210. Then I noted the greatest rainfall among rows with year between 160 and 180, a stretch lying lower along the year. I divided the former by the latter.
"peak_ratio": 1.00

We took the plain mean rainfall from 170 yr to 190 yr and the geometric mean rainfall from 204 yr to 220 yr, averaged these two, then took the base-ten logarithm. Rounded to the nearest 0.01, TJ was 0.93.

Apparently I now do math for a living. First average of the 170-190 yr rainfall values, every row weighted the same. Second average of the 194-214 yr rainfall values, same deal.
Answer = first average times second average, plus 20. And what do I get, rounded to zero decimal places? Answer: 92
